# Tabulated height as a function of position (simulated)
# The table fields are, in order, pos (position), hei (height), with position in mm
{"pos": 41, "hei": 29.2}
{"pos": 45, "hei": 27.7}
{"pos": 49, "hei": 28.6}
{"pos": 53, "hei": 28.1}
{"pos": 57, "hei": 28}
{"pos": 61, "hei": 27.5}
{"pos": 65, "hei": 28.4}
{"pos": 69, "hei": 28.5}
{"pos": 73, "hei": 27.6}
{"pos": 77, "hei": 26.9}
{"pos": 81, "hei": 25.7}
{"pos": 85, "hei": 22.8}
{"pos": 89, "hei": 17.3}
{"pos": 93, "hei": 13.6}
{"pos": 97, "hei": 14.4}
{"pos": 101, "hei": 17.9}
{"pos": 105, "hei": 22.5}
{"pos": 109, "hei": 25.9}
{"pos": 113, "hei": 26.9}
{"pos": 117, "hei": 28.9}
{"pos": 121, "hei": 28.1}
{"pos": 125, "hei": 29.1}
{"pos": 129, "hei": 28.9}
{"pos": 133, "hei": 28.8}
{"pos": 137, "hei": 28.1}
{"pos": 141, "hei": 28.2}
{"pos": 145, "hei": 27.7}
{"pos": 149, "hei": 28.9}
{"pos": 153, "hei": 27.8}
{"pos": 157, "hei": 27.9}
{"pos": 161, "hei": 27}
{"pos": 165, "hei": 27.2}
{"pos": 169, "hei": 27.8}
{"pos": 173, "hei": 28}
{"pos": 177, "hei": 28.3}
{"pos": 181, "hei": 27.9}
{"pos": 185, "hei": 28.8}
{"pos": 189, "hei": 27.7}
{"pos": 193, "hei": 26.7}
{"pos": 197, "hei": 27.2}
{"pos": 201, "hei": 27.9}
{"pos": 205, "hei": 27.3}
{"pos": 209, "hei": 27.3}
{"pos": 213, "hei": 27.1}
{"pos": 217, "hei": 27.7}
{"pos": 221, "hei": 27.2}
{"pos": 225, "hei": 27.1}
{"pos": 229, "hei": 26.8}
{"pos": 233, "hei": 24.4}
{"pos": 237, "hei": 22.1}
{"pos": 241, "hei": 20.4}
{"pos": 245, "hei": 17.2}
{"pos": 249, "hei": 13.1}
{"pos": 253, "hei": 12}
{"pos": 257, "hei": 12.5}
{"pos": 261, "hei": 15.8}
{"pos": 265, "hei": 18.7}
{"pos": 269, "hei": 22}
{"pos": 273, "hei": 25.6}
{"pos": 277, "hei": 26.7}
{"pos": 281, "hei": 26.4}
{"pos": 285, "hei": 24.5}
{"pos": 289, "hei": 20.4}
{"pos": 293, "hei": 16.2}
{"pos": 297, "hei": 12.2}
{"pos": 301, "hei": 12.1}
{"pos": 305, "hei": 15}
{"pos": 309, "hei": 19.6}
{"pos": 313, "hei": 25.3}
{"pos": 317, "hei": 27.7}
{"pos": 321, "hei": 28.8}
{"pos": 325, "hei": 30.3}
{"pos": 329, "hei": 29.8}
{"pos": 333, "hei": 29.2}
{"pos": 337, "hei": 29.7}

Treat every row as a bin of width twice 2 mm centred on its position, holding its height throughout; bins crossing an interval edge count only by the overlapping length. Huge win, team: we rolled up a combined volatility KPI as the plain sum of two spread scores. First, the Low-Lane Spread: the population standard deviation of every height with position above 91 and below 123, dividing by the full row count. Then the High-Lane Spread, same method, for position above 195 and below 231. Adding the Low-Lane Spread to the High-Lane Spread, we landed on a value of 6.1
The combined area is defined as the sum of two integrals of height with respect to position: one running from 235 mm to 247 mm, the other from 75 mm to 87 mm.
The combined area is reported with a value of 540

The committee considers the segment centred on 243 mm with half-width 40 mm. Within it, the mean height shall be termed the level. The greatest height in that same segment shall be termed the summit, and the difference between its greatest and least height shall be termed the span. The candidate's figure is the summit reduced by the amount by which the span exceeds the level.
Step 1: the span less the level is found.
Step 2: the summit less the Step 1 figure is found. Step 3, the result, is 34.4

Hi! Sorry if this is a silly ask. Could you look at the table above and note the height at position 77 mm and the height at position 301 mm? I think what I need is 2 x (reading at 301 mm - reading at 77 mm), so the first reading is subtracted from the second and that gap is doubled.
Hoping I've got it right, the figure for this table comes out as -30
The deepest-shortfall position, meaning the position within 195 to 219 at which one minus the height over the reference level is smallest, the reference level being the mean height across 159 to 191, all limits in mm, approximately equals 201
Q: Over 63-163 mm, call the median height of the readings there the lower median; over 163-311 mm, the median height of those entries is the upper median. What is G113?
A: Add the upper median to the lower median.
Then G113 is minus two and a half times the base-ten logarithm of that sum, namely -4.33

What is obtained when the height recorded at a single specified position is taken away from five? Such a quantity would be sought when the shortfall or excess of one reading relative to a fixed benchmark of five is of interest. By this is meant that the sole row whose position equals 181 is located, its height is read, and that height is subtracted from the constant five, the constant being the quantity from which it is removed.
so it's -22.9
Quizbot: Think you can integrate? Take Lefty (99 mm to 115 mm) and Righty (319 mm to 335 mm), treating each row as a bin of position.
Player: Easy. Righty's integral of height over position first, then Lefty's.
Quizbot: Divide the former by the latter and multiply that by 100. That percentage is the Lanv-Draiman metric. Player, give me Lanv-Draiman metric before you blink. 127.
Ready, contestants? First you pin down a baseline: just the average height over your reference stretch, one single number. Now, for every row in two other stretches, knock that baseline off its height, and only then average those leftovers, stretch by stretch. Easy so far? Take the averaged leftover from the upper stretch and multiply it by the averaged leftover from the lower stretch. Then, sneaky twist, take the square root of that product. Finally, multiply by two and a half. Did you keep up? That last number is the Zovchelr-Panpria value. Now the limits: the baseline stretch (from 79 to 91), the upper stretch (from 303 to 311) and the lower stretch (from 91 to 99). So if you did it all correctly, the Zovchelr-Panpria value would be 15.2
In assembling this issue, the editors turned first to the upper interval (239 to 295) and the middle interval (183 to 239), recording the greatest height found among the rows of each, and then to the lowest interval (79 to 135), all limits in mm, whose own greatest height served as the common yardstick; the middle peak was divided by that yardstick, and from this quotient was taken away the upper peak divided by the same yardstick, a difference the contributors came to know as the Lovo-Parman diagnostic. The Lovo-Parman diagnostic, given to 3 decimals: 0.072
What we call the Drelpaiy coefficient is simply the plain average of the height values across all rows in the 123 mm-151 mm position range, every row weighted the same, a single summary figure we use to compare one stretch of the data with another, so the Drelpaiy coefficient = 29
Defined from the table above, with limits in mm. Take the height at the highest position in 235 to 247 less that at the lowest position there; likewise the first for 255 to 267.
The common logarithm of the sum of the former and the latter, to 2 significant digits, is 0.11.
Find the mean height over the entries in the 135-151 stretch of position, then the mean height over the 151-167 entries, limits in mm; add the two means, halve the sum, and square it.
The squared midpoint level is 776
